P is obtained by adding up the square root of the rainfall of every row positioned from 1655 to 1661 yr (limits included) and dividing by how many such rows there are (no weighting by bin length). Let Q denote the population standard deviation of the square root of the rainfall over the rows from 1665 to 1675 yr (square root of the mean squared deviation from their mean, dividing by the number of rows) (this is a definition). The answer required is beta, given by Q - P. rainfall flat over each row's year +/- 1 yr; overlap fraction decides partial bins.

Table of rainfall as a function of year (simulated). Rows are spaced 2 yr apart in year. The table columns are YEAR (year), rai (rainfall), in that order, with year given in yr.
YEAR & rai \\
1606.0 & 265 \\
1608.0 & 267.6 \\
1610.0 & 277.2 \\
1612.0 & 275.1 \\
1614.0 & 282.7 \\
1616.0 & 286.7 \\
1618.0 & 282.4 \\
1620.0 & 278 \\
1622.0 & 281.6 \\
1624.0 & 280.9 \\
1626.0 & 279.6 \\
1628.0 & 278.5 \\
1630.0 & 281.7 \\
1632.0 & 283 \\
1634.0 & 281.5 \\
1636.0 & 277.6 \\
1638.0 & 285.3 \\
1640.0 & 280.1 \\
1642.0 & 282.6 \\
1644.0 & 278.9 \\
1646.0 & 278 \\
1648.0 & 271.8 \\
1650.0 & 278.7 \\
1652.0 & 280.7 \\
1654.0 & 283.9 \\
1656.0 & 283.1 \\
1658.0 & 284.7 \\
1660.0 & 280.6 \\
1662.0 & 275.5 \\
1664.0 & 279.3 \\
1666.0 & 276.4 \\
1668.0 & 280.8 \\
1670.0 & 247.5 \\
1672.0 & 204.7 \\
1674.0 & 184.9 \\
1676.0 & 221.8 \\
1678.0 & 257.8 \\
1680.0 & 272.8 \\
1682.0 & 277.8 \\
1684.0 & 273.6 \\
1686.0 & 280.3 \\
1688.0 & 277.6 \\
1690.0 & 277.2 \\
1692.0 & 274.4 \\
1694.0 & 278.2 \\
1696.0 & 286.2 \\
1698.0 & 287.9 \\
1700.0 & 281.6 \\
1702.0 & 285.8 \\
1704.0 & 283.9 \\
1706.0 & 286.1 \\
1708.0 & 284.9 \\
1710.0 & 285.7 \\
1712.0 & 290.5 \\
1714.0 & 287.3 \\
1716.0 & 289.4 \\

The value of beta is -15.6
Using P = 16.8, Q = 1.3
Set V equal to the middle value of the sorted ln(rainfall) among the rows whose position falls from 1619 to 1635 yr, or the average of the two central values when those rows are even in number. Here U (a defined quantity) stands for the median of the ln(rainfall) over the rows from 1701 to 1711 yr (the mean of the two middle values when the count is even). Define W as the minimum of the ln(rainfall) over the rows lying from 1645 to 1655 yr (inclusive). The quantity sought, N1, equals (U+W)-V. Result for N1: 5.62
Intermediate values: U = 5.65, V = 5.64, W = 5.61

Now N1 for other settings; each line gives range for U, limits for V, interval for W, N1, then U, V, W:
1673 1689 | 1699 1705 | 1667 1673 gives 5.28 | 5.61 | 5.65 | 5.32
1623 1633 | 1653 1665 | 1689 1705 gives 5.61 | 5.64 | 5.64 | 5.61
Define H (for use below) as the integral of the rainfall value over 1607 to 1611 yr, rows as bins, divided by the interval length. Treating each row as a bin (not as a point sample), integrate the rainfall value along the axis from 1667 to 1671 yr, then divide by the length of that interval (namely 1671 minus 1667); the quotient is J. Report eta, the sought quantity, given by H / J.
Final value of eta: 1.03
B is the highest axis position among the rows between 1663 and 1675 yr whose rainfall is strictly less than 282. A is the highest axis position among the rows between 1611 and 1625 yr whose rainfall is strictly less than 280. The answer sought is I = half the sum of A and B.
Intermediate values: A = 1620.0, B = 1674.0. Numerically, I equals 1647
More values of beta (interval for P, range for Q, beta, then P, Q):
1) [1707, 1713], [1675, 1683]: -16.2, 16.9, 0.7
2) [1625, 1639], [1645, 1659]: -16.6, 16.8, 0.1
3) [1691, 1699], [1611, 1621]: -16.7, 16.8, 0.1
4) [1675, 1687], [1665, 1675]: -15.0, 16.2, 1.3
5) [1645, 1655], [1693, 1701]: -16.6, 16.7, 0.1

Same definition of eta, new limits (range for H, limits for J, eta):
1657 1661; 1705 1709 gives 0.99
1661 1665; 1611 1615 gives 0.99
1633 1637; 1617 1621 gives 1.00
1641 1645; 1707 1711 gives 0.98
